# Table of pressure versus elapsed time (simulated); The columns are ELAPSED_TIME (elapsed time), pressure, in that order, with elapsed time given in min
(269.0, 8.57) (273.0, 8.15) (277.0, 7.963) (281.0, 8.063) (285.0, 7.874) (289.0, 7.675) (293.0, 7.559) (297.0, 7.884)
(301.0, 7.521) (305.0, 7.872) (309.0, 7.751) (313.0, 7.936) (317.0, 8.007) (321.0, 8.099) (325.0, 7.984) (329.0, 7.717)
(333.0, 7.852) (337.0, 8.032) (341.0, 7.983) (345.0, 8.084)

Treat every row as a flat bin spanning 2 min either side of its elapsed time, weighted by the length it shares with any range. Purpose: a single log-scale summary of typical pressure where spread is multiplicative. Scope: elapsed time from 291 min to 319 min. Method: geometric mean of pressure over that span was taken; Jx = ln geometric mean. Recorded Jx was 2.05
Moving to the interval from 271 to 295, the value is 2.06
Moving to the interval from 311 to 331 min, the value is 2.07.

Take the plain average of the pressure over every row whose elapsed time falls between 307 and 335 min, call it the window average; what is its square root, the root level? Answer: 2.81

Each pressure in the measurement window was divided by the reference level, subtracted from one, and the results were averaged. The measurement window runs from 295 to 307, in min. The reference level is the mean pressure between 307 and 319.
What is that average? 0.018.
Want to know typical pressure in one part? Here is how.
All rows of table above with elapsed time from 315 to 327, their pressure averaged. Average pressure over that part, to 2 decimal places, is 8.03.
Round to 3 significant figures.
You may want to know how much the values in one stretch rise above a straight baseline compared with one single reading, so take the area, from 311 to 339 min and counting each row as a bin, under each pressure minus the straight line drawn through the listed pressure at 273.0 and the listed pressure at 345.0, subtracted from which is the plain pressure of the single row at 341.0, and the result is -12.3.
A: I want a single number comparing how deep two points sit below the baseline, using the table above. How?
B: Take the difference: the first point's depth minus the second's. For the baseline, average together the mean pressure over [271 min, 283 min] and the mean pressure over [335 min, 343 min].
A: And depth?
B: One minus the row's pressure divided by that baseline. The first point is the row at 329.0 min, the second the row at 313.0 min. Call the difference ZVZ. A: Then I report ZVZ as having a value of 0.027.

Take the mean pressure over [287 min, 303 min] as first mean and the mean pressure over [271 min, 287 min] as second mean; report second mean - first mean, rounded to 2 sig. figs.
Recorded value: 0.35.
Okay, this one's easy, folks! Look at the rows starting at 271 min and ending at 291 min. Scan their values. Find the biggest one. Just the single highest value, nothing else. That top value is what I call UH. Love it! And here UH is 8.15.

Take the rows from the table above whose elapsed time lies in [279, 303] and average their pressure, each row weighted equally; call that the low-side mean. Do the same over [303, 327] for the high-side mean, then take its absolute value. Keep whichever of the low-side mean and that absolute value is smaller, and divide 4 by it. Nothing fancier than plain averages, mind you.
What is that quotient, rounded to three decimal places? 0.515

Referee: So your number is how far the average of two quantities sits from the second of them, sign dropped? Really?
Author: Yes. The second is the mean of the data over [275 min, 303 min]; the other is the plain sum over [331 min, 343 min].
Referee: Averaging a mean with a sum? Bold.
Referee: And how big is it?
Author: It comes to 8.0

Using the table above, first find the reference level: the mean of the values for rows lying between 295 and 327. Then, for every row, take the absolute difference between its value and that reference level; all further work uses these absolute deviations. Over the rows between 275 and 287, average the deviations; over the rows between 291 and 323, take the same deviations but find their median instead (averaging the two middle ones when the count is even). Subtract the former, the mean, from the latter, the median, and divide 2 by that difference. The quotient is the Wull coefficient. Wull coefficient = 53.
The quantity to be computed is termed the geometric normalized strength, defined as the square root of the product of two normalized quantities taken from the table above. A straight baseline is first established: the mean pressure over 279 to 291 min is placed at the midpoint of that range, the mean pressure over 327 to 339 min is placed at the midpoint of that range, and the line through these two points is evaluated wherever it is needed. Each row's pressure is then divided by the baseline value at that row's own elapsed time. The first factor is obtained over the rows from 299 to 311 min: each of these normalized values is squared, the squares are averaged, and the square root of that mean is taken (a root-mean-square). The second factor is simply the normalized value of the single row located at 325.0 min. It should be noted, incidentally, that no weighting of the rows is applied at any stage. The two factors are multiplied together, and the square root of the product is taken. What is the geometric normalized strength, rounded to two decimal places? 1.00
